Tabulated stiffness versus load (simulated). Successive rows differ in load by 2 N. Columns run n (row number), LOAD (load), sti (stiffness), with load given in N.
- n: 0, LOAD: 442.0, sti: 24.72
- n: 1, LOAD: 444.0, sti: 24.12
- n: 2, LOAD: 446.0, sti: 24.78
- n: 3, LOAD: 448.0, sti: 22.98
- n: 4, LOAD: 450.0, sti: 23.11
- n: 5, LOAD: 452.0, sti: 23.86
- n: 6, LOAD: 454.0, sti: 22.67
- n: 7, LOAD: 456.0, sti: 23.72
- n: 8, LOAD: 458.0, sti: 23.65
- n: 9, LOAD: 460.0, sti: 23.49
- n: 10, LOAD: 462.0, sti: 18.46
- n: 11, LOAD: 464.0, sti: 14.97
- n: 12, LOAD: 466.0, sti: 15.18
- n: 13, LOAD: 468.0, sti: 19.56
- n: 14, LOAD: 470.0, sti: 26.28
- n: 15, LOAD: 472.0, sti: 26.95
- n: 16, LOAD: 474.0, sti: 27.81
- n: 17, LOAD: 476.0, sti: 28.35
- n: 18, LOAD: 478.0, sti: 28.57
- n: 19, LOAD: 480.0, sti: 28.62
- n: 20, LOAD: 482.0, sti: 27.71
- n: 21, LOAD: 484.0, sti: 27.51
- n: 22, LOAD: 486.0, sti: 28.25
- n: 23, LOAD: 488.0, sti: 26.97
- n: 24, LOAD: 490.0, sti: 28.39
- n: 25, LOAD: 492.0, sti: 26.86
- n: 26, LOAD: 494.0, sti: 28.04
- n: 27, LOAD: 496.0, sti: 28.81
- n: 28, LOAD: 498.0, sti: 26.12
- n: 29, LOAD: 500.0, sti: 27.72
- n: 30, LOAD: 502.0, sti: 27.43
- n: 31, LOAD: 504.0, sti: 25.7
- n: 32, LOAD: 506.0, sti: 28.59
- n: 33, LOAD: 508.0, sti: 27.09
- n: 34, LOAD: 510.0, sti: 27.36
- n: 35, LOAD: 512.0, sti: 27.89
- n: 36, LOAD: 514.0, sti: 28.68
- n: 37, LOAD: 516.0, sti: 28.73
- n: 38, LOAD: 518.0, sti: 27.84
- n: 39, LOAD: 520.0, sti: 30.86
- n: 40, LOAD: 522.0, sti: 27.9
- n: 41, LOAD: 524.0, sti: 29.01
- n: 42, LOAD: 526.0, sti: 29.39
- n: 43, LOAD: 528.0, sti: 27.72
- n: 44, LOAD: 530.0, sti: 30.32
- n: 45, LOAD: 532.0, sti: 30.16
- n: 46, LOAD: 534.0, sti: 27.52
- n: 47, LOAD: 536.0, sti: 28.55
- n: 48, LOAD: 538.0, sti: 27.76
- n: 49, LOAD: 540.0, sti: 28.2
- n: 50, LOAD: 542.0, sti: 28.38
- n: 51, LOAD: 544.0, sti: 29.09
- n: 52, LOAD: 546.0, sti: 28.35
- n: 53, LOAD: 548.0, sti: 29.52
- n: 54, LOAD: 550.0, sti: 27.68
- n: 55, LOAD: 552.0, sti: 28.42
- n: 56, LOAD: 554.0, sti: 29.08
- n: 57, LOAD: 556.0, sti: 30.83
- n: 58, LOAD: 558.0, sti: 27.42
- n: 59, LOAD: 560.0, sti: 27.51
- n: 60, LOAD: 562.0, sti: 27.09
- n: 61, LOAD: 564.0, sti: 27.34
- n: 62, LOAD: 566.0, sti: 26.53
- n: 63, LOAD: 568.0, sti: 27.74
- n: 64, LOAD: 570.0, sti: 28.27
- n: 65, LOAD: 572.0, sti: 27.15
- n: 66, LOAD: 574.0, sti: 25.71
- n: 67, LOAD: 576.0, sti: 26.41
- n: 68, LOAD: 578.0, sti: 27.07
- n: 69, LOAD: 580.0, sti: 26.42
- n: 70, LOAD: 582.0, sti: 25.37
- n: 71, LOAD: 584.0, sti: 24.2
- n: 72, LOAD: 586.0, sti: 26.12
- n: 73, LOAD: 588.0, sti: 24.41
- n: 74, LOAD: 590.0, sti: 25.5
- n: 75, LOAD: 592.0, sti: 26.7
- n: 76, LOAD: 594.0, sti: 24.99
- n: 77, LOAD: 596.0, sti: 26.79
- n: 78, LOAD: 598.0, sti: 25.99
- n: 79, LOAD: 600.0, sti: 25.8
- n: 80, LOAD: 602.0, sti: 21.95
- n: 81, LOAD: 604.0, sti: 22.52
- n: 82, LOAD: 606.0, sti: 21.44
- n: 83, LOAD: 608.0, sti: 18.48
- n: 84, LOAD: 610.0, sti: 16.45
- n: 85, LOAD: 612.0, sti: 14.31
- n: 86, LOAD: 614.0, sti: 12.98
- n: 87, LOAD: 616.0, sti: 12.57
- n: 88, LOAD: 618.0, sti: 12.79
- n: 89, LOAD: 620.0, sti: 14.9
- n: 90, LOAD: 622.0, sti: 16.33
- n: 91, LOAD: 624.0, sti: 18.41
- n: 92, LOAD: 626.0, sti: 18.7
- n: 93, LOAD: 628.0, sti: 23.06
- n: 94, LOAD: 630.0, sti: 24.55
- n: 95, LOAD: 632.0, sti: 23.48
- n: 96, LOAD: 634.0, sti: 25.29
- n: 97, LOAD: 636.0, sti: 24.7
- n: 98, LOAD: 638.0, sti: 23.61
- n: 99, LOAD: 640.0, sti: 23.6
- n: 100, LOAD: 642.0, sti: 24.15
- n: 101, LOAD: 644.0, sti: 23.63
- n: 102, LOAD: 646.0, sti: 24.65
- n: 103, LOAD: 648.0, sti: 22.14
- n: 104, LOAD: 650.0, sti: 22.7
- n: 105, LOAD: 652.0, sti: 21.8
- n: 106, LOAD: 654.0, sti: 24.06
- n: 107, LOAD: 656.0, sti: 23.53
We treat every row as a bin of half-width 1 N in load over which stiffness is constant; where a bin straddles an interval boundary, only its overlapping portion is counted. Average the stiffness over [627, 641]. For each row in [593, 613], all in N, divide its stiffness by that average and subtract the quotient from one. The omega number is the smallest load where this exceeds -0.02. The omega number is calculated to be 602.0 N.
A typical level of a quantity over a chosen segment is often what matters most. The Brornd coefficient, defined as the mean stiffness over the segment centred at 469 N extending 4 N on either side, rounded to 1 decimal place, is 22.0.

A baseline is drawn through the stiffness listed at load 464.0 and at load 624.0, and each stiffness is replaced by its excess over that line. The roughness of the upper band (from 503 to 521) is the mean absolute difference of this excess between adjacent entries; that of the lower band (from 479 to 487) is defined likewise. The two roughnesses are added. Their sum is 1.9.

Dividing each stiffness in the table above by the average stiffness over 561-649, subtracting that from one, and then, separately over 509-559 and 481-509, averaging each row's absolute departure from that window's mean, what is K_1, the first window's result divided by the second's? 1.18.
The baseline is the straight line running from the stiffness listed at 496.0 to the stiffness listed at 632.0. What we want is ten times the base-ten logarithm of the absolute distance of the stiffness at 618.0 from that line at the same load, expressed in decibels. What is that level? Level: 11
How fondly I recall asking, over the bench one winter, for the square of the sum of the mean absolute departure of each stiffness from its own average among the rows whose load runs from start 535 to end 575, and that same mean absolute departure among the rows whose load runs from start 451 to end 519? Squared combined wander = 13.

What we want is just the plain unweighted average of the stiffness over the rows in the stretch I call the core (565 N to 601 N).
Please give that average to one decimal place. 26.2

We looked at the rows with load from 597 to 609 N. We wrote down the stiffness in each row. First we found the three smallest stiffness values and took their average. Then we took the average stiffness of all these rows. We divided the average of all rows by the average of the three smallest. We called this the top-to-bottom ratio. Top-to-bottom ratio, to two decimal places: 1.10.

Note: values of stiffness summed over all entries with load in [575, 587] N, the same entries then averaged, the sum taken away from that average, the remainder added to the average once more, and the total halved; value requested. -52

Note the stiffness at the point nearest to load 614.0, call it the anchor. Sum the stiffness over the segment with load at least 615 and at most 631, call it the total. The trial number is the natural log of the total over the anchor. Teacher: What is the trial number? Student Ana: 2.4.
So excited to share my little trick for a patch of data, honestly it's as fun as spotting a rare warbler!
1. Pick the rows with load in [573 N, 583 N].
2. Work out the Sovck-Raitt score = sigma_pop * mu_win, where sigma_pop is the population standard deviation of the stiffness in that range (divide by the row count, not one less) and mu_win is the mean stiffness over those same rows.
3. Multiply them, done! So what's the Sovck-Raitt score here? 16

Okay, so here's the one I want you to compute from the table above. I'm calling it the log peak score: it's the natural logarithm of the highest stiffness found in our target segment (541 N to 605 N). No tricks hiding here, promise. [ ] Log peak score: 3.43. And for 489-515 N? 3.36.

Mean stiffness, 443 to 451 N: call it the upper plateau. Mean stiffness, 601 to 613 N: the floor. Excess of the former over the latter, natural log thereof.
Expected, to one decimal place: 1.5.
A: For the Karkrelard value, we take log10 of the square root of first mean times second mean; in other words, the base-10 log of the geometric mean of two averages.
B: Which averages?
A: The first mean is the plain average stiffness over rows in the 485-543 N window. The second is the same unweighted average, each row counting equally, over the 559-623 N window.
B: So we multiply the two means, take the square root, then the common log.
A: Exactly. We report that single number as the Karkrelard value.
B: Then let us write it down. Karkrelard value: 1.41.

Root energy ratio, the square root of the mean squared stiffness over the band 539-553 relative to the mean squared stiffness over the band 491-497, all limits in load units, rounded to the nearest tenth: 1.0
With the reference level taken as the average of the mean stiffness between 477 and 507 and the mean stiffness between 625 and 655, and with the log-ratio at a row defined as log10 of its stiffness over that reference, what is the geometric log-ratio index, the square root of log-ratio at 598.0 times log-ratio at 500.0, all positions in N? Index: 0.017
